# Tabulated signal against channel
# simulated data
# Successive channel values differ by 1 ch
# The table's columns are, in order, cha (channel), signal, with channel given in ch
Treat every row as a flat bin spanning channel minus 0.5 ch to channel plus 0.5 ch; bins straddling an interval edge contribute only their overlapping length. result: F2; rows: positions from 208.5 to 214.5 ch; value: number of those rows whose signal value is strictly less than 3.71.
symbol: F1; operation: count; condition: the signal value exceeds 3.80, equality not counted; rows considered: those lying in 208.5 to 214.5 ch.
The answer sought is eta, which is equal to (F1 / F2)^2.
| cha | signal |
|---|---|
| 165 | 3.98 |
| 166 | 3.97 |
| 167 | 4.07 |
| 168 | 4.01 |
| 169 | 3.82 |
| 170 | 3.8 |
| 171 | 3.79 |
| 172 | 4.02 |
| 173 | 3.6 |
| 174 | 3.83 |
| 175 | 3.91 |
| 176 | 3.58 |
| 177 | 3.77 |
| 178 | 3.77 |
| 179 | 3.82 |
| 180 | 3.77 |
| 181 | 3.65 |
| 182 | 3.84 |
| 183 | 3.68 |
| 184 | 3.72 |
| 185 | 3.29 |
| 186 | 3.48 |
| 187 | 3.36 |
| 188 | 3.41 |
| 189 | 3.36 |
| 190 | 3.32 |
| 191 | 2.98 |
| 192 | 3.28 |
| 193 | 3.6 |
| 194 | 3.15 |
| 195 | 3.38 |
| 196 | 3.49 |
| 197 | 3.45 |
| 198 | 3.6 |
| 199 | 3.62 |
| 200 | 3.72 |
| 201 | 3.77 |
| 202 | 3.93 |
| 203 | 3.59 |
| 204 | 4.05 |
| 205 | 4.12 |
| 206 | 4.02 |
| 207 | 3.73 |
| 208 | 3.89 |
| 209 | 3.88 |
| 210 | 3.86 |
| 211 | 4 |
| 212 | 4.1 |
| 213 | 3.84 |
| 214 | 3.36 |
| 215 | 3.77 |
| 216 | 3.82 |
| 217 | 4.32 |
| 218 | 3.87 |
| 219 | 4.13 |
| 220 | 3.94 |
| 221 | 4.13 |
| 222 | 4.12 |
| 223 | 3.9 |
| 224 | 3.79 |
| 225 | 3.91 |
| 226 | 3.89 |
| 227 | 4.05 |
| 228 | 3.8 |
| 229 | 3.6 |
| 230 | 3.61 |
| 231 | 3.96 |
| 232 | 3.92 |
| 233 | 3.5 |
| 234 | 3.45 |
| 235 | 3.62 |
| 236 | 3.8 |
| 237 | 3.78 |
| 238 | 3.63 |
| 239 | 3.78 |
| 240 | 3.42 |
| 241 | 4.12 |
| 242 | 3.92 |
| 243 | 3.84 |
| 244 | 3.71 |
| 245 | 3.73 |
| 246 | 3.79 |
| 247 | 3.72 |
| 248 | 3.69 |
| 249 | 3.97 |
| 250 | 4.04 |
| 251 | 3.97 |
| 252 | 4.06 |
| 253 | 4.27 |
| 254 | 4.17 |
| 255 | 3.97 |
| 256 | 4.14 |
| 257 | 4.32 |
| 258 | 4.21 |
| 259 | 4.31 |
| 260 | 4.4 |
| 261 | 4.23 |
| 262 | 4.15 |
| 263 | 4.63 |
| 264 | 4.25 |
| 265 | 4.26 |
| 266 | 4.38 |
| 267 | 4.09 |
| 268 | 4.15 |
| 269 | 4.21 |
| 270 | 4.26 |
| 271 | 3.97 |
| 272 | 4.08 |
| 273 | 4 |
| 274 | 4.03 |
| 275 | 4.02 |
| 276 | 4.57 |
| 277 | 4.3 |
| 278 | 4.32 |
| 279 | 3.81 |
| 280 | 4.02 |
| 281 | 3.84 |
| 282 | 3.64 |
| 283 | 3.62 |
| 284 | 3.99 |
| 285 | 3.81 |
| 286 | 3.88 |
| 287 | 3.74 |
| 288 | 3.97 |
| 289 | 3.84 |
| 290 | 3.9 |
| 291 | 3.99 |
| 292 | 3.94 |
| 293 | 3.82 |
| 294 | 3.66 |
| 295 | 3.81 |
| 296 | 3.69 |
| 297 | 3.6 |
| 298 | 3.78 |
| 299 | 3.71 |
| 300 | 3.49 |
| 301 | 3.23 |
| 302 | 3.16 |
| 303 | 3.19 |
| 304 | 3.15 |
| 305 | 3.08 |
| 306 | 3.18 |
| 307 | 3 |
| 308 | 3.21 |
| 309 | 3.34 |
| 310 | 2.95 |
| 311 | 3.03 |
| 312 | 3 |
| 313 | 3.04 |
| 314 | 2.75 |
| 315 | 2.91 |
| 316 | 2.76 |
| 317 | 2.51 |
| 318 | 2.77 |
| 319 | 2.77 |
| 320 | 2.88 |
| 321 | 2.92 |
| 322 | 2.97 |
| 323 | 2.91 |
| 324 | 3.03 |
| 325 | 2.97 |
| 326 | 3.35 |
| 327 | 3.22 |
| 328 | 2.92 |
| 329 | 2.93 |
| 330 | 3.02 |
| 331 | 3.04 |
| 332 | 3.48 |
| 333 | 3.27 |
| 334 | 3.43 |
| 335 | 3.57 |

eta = 25.0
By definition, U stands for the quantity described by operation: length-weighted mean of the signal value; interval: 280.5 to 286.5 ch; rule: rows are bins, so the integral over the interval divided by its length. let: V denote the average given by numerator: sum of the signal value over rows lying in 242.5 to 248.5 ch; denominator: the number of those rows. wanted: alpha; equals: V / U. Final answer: 0.99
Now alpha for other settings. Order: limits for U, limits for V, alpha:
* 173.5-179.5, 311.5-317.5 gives 0.75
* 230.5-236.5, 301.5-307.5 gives 0.84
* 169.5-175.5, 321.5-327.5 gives 0.80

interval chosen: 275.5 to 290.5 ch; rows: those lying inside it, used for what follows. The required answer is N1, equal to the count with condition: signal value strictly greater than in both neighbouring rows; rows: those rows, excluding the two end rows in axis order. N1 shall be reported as 5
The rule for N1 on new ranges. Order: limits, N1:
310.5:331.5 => 5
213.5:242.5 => 9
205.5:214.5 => 2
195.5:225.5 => 7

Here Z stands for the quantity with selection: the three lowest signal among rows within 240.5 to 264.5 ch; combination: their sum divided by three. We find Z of 3.71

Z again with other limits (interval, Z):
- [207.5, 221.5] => 3.65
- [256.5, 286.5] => 3.69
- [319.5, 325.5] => 2.90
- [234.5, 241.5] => 3.56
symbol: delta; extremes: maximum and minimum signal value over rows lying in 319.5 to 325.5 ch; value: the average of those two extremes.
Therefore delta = 3.0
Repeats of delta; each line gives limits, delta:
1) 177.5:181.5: 3.7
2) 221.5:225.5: 4.0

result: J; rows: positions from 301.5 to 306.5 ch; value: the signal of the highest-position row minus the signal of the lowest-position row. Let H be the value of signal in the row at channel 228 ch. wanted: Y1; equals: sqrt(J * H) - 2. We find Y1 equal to -1.7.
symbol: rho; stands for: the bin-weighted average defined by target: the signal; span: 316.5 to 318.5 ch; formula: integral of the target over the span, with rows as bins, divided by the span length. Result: 2.64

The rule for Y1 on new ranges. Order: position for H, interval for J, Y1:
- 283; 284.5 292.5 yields -1.3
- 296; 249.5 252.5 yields -1.7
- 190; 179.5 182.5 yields -1.5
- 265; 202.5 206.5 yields -0.6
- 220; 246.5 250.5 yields -0.9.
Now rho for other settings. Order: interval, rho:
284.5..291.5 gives 3.88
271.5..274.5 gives 4.04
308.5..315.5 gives 3.00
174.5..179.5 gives 3.77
